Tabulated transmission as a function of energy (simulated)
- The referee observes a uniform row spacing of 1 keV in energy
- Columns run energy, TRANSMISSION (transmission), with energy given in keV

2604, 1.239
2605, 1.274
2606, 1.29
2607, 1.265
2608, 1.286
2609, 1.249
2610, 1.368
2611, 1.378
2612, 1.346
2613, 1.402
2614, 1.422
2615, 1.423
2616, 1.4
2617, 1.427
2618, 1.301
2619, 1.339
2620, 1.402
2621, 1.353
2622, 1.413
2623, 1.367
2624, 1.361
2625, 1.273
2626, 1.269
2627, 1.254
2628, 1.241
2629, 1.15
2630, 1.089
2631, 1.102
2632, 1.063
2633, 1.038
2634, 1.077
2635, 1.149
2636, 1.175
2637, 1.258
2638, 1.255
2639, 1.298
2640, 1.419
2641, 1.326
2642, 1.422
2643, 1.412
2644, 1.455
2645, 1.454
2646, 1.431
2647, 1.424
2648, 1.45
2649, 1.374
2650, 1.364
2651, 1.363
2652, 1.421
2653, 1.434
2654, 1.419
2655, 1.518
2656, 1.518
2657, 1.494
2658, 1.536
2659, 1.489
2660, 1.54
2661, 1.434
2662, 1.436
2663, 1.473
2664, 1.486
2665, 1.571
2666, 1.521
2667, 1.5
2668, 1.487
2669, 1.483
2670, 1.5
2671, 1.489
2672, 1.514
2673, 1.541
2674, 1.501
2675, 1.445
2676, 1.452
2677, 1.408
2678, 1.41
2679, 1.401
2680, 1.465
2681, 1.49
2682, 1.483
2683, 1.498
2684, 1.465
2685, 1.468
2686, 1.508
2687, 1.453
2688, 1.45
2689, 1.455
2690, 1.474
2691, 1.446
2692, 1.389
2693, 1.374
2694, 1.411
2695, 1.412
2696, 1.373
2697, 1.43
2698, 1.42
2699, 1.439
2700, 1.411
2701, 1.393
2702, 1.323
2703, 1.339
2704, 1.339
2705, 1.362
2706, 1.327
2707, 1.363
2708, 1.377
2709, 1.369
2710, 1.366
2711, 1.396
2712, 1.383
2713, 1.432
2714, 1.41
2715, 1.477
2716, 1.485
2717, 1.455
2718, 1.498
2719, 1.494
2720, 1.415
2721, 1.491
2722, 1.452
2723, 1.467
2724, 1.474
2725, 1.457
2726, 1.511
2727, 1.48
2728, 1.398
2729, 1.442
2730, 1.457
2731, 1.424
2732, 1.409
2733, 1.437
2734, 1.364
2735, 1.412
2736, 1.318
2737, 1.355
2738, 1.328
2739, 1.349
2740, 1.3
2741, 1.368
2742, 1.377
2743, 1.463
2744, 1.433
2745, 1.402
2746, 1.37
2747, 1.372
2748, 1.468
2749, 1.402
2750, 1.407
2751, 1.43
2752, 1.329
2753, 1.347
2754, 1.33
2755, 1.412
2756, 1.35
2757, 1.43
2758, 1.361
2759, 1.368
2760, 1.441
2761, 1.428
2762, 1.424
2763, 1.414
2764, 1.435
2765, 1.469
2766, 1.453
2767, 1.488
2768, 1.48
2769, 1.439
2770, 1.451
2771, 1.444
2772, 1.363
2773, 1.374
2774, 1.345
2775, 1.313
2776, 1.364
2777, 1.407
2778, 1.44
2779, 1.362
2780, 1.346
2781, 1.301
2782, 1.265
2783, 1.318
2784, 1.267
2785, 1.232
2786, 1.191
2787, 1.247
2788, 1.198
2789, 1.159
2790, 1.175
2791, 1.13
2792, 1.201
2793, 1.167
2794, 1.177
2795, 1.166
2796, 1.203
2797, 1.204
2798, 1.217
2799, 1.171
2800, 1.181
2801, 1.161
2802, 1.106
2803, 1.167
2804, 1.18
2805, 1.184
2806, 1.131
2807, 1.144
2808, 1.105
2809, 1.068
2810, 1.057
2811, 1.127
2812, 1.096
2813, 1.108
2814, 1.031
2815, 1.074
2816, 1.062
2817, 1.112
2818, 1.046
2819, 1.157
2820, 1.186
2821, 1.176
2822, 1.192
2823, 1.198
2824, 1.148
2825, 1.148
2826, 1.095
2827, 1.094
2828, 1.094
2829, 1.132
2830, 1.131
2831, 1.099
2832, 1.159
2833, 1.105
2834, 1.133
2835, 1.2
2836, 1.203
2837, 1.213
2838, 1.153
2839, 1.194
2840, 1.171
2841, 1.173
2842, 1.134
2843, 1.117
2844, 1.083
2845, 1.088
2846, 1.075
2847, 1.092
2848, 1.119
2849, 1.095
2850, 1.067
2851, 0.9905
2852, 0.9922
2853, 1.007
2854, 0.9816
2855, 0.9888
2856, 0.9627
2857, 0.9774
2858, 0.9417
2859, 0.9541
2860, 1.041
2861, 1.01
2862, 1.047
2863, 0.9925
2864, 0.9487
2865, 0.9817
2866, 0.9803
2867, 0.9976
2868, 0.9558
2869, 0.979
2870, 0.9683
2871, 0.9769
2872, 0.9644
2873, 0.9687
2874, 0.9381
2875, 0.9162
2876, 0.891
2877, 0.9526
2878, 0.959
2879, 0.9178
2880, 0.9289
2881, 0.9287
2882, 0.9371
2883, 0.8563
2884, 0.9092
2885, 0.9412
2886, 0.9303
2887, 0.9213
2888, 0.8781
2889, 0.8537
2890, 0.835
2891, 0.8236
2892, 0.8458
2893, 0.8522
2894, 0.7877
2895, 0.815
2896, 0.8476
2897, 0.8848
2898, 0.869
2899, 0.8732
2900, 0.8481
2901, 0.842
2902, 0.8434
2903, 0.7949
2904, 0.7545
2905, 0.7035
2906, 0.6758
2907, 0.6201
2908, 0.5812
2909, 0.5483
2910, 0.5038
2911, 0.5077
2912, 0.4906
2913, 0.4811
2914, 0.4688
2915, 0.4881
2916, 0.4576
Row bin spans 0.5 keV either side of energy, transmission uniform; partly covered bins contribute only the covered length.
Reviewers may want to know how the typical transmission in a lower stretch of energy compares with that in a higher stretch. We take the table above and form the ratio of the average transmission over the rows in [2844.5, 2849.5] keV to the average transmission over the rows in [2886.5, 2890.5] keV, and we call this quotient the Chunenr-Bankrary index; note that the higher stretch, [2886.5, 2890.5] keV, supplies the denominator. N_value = 1.25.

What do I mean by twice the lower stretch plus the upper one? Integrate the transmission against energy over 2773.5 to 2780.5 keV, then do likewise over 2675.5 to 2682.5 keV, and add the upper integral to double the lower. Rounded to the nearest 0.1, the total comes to 29.8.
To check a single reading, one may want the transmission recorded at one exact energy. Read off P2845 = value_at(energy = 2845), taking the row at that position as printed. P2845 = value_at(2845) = 1.088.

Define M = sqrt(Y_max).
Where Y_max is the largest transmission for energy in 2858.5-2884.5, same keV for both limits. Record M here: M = 1.02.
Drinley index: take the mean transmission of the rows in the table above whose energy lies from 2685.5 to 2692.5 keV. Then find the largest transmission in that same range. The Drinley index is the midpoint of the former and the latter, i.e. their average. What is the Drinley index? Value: 1.48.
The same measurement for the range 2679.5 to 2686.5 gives 1.50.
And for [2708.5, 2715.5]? 1.44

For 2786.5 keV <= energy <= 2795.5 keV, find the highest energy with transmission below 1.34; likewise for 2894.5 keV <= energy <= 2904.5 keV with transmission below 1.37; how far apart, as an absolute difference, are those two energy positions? 109 keV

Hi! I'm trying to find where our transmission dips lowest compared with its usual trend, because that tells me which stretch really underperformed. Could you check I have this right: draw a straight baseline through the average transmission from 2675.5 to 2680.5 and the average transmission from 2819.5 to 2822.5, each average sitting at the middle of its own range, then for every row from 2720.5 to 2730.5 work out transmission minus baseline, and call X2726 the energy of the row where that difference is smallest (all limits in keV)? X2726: 2728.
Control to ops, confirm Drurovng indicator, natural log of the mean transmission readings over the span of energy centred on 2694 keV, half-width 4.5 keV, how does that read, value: 0.35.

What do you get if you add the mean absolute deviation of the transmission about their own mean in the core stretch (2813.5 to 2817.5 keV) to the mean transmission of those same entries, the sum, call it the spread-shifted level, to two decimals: 1.09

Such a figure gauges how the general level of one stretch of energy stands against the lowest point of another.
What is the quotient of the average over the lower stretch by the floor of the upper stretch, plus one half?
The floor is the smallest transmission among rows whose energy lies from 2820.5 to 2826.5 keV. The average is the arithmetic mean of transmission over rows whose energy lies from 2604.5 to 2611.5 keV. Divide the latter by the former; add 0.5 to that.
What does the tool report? 1.69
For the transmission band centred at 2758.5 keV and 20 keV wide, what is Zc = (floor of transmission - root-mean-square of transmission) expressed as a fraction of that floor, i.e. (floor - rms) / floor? -0.06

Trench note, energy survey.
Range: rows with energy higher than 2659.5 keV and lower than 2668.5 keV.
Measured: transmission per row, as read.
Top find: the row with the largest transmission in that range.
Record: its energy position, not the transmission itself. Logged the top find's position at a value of 2665 keV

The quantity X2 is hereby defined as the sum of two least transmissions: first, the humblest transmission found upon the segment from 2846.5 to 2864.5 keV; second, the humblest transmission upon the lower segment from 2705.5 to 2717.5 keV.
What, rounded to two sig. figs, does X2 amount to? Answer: 2.3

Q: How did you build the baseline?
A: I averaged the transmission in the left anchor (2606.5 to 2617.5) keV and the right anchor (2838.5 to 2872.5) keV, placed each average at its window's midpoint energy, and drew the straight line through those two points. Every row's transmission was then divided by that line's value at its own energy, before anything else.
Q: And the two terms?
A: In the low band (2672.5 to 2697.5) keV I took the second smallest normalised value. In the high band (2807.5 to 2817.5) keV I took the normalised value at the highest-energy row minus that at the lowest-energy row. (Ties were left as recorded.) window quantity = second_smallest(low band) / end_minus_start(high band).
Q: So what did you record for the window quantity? 62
